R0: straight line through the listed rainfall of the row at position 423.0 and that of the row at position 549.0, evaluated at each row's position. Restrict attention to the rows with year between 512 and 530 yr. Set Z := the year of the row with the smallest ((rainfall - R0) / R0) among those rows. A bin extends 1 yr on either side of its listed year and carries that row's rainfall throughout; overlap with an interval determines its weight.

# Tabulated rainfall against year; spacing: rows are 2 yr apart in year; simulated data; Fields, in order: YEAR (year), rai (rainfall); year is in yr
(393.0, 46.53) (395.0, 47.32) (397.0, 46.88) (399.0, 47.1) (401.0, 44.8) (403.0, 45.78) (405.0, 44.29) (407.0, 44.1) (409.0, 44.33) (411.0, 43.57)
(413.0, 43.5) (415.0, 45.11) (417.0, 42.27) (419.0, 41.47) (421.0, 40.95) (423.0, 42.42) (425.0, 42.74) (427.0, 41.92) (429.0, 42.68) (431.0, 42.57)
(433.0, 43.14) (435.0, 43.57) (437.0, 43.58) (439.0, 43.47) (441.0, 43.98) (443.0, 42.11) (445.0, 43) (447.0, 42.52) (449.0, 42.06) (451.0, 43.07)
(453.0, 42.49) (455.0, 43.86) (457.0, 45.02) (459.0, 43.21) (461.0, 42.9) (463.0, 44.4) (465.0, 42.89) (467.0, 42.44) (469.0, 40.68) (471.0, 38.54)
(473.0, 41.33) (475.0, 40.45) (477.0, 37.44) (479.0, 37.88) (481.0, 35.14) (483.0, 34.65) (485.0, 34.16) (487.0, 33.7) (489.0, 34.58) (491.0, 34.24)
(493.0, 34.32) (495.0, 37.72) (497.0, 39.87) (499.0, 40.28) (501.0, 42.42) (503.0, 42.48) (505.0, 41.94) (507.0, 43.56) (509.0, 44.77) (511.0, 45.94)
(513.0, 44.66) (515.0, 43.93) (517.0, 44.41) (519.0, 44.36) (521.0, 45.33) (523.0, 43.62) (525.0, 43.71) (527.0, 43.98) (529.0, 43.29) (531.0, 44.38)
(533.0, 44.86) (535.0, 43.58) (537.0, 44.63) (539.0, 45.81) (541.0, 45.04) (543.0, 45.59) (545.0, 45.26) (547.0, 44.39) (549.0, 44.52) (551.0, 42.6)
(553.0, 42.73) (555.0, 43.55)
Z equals 529.0 yr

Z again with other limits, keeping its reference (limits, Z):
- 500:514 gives 505.0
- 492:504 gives 493.0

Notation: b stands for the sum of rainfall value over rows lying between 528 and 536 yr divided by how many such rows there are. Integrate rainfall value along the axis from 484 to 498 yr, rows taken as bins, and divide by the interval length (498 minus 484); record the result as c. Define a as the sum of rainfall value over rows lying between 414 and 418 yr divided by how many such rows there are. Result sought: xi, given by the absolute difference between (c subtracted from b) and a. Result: 35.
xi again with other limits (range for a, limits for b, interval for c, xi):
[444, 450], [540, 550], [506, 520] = 42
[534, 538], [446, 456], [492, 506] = 41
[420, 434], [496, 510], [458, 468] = 43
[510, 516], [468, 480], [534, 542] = 50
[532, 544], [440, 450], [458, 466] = 46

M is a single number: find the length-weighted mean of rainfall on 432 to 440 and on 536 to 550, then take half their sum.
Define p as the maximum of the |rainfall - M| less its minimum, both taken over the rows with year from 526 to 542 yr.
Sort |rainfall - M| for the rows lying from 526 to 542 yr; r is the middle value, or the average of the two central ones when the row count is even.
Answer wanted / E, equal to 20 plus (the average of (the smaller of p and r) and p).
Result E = 21.0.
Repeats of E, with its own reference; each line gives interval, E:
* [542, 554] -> 21.3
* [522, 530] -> 20.6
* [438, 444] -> 21.3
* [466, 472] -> 23.7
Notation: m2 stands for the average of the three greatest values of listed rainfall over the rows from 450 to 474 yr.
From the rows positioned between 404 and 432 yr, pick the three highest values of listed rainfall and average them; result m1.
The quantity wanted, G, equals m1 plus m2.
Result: 89.0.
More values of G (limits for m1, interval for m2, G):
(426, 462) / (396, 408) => 90.9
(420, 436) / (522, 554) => 88.7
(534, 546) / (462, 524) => 90.9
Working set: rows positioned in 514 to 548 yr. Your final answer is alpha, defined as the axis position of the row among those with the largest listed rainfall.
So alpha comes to 539.0 yr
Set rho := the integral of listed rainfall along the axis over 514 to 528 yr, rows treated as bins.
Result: 619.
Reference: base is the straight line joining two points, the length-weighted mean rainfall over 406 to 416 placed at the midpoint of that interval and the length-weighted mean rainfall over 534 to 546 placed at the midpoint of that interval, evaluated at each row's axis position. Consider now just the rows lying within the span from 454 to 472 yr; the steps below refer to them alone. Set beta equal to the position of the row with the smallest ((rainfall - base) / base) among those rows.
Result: 471.0 yr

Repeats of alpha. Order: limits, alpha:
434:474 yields 457.0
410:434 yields 415.0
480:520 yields 511.0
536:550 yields 539.0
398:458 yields 399.0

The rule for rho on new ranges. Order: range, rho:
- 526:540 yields 621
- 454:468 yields 609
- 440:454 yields 598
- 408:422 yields 602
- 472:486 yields 522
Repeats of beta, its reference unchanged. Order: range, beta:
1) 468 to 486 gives 485.0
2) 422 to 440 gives 427.0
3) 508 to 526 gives 523.0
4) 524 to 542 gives 529.0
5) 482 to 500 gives 487.0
